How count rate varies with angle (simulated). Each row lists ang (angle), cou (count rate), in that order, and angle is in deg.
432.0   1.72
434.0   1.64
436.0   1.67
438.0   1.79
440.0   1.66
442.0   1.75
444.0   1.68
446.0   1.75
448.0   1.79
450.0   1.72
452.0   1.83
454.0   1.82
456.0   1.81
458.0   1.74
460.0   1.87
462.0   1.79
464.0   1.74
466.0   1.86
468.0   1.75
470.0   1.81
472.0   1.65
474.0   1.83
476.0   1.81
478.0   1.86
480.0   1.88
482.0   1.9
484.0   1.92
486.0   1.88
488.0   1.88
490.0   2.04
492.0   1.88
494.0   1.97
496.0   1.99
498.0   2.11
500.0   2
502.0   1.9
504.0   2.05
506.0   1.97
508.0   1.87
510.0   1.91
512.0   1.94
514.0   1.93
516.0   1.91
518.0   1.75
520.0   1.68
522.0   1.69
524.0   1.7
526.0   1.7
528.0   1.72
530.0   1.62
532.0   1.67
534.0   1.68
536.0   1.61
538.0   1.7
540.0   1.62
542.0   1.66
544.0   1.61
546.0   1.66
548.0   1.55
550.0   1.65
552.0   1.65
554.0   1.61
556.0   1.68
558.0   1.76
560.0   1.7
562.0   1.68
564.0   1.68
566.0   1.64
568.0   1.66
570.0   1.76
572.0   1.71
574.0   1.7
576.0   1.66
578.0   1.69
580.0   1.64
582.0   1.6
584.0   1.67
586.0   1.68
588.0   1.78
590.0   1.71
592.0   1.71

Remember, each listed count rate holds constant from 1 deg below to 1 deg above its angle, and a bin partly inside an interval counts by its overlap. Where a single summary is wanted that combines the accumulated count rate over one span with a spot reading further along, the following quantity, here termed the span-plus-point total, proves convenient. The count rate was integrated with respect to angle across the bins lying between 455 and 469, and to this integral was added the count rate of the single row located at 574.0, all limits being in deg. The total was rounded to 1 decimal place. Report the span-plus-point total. 26.8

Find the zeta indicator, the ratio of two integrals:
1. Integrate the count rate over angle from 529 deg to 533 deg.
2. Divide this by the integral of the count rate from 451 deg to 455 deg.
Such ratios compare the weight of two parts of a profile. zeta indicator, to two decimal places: 0.90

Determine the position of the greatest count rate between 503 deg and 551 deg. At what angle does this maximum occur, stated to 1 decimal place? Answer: 504.0 deg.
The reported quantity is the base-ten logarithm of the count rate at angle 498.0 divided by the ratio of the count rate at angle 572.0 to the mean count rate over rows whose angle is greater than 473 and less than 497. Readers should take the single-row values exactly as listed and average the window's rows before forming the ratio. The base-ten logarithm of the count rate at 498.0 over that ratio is 0.37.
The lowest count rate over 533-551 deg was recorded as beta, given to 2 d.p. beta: 1.55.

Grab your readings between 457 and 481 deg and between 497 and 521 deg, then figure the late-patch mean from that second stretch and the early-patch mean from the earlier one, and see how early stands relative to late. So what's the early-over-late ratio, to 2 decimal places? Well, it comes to 0.94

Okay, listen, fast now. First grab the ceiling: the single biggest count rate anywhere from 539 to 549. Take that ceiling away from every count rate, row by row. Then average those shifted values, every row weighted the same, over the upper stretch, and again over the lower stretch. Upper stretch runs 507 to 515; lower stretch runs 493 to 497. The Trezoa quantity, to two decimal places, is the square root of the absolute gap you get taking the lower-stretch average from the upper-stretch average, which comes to 0.26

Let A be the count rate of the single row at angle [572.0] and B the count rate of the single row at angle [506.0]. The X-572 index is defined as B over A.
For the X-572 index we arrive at 1.15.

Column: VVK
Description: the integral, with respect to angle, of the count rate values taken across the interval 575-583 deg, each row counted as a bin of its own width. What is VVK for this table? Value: 13.2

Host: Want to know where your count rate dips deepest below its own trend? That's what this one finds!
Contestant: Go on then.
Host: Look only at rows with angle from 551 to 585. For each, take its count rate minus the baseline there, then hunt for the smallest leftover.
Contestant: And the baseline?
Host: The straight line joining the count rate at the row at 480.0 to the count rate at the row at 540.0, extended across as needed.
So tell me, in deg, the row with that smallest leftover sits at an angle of 554.0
